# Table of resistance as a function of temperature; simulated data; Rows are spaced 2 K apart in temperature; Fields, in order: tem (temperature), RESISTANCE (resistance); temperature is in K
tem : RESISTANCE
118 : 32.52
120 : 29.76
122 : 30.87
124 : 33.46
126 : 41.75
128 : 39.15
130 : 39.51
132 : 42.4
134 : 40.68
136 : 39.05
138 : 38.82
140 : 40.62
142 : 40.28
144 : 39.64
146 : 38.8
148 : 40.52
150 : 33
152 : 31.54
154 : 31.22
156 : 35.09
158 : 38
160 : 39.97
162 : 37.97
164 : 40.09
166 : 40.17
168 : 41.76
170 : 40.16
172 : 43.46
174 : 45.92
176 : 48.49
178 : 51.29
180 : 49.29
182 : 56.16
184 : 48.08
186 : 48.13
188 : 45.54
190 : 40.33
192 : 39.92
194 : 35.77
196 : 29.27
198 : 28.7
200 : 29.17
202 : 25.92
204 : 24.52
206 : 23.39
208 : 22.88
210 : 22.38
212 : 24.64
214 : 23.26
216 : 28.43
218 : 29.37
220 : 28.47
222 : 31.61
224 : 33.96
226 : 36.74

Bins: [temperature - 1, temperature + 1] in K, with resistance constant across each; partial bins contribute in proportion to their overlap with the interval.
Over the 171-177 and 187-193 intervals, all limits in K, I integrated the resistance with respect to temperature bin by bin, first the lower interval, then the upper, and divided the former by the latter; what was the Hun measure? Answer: 1.10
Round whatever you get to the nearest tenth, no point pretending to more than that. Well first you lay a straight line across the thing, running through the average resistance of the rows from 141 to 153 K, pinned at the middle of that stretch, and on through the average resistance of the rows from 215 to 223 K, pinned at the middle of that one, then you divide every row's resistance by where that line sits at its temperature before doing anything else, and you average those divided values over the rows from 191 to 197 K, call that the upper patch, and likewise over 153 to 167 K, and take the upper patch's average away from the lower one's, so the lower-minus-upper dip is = 0.0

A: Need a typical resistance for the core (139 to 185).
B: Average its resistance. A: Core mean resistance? 41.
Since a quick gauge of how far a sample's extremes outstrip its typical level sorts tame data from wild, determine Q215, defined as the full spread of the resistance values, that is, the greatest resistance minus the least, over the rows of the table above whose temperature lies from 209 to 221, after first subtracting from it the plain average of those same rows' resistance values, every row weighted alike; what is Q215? -19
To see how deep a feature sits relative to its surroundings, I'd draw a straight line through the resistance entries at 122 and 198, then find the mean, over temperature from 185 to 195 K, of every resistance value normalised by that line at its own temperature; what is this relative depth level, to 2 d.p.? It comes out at 1.45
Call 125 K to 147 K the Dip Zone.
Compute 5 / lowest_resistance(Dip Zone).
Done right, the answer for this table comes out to 0.129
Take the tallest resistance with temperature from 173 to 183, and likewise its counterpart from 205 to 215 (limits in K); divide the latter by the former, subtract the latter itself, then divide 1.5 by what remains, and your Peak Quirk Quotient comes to -0.062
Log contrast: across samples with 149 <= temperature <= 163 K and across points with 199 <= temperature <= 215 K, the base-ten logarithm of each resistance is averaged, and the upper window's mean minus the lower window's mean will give -0.16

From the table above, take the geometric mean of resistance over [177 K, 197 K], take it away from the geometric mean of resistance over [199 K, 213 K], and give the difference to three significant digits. -19.1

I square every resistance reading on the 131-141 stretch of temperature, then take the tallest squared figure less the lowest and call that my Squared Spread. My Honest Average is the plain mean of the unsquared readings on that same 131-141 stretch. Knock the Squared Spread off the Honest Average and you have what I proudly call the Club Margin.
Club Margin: -250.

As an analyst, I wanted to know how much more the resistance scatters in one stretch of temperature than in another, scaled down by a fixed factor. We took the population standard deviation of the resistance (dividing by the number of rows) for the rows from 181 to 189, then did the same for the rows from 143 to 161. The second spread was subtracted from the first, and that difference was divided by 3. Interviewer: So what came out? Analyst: 0.16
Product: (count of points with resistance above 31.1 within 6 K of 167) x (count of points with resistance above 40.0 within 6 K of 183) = 36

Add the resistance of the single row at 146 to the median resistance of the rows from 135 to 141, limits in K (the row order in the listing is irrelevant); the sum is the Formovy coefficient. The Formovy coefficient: 78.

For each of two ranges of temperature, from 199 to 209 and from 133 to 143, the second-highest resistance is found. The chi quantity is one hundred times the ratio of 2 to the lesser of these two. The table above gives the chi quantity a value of 7.7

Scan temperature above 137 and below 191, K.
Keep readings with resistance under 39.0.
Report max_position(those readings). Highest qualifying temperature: 162 K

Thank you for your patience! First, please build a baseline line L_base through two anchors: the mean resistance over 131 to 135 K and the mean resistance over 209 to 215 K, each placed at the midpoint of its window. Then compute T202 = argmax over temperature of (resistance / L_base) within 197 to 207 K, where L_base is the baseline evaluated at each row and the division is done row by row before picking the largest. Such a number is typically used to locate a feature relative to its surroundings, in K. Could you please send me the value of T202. 200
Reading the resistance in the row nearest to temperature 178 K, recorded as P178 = 51.29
